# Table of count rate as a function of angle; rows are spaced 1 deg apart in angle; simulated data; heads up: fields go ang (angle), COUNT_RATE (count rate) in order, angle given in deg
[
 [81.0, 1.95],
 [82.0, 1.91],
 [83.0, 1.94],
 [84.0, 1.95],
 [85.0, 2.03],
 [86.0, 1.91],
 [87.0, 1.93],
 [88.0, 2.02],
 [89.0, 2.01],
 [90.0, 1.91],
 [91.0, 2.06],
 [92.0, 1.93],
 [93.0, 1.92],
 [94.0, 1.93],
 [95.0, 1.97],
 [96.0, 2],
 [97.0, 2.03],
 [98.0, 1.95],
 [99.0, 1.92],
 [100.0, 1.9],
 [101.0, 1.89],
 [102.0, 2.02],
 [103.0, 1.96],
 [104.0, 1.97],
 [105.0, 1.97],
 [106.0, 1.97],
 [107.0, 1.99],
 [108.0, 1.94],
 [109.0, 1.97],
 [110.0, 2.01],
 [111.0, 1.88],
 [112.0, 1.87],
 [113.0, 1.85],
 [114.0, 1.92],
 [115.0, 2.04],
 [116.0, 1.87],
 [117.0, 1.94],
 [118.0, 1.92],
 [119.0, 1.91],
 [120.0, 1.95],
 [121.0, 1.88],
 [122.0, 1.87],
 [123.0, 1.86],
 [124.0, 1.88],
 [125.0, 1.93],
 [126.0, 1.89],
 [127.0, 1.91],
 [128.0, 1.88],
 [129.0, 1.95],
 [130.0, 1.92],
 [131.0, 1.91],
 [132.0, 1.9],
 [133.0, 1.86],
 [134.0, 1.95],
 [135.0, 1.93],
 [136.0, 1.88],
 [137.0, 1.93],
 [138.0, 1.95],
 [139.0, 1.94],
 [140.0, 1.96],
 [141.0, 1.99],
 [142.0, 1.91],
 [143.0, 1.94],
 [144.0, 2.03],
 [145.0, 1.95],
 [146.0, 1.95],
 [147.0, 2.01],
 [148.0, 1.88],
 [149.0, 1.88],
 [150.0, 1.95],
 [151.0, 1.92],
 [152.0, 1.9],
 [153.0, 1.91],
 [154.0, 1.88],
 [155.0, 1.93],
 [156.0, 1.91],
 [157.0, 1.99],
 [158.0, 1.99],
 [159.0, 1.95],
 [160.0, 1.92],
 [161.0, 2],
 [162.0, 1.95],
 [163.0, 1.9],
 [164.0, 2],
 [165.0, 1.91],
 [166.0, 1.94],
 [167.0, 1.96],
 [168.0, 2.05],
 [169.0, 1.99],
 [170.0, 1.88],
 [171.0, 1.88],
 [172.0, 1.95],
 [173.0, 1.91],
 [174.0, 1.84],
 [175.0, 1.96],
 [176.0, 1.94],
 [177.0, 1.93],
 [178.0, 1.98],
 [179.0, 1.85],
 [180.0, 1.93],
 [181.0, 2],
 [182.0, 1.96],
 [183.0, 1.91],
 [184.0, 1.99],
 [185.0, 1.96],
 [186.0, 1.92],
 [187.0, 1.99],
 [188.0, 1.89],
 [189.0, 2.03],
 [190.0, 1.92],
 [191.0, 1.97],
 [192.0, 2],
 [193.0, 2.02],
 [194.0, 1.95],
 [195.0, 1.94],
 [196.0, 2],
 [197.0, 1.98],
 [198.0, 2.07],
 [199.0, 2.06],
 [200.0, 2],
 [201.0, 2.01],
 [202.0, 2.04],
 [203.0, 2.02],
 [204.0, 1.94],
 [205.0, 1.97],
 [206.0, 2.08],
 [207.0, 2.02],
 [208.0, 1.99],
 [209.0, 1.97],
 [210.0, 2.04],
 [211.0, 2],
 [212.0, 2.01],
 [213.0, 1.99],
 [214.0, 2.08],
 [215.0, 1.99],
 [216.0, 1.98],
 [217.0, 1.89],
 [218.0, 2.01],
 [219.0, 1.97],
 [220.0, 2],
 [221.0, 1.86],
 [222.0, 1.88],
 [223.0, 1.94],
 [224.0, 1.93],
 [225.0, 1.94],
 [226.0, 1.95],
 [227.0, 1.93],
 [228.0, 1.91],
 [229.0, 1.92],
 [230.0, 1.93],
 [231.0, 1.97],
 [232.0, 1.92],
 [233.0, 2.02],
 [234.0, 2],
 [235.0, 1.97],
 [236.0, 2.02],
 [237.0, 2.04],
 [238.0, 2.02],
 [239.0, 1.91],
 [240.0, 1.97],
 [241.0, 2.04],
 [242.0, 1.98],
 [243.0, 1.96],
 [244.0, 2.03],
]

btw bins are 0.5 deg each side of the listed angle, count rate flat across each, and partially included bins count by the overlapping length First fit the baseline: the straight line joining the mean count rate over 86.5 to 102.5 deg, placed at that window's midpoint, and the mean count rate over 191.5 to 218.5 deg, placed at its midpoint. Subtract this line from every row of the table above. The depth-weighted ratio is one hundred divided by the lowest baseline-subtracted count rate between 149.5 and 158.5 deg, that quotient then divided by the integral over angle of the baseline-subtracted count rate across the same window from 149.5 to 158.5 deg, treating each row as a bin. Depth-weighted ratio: 2055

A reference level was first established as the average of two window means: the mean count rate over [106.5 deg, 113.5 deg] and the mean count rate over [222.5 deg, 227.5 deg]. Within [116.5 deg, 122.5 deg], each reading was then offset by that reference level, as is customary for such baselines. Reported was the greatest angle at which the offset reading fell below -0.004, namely 122.0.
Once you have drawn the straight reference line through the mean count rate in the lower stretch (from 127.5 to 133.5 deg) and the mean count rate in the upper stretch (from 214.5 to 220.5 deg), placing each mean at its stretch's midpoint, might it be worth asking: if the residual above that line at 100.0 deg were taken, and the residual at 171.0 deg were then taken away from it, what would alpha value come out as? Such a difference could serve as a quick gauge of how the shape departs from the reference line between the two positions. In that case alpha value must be 0.08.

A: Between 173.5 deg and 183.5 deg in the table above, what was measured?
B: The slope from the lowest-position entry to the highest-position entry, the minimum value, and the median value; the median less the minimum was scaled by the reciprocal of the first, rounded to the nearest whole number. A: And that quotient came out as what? 12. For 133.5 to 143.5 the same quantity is -54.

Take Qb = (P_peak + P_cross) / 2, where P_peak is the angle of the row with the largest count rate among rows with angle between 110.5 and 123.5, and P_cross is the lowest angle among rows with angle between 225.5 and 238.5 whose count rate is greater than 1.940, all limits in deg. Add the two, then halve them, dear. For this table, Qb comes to 170.5 deg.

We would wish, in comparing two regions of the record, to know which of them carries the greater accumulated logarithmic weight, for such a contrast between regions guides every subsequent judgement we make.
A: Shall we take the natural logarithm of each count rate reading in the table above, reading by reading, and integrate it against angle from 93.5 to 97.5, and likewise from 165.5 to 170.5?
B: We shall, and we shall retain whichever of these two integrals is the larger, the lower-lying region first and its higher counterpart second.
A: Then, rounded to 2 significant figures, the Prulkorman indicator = 3.4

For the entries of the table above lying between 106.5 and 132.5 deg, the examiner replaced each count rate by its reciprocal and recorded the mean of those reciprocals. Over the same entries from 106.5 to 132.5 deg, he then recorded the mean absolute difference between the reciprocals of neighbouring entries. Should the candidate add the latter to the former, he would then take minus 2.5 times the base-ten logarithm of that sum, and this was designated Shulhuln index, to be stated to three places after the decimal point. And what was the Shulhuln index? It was 0.680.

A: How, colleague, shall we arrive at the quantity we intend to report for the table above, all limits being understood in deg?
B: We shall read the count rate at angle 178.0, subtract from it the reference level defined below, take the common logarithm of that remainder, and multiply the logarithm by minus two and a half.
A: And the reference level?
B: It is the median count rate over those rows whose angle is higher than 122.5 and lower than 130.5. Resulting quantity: 2.7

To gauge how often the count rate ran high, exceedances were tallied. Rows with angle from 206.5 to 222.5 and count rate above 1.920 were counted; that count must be 13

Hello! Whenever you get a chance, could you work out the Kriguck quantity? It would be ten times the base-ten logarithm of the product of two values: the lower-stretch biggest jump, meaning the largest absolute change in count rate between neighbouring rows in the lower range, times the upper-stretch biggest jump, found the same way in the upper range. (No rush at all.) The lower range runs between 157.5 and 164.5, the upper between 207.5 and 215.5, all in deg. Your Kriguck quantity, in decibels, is -20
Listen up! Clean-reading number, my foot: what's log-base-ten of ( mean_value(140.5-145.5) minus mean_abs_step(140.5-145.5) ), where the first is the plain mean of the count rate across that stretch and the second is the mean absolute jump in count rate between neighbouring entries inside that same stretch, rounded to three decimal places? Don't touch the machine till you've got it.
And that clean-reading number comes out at 0.277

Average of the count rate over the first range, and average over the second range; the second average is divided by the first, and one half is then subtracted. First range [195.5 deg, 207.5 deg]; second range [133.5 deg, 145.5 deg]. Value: 0.466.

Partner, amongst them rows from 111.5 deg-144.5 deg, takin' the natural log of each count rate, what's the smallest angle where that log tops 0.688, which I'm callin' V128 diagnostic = 115.0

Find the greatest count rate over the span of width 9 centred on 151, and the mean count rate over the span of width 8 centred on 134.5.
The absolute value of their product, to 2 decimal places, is 3.85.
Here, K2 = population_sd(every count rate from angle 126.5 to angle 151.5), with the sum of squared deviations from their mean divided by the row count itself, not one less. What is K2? 0.040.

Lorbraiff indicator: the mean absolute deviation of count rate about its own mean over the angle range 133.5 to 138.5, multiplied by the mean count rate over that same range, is 0.037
